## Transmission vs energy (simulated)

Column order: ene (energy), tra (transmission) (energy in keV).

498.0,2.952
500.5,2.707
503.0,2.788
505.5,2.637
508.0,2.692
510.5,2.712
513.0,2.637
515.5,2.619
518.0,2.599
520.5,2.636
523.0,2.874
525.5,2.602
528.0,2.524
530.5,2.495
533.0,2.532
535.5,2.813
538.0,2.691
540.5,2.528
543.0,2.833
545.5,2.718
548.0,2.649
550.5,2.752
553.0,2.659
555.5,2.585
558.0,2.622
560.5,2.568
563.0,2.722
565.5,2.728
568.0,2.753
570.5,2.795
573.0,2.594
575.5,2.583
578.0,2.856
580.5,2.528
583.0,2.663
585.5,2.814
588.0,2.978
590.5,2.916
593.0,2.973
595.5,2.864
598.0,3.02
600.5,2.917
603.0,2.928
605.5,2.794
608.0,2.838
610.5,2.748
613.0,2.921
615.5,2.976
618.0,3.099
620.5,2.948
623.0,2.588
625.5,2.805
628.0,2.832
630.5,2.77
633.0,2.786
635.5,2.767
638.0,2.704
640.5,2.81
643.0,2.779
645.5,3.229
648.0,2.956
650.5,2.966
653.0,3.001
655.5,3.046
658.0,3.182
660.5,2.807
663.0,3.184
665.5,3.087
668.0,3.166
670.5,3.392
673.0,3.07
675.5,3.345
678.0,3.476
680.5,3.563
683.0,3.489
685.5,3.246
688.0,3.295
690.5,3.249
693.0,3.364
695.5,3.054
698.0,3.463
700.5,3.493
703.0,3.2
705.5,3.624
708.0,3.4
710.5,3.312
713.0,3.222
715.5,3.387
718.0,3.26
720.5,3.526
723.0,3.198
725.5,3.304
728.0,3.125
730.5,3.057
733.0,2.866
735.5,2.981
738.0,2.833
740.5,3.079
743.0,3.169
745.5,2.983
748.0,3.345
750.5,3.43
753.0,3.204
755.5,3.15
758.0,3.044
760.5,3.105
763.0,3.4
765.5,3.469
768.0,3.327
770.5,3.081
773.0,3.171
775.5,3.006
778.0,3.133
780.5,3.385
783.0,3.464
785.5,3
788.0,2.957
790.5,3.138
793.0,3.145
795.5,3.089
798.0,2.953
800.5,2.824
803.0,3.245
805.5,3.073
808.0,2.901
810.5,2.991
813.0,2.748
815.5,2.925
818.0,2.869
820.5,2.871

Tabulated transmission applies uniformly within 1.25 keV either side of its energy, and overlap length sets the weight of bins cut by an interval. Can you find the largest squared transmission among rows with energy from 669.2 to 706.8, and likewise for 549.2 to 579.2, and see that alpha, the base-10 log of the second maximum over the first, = -0.21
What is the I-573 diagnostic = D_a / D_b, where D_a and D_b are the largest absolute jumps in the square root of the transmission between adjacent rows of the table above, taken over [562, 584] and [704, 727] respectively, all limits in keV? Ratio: 1.12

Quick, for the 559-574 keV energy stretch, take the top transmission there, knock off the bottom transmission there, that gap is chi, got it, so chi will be 0.23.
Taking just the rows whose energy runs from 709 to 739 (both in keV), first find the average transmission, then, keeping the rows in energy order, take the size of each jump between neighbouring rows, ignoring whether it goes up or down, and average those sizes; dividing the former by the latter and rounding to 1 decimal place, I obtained 19.6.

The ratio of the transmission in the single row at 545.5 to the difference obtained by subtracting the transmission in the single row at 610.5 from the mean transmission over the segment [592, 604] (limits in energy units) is 14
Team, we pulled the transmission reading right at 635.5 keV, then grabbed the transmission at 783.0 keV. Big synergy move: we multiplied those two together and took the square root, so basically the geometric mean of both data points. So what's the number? 3.10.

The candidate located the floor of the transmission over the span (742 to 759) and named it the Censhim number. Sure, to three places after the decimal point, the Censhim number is 2.983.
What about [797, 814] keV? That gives 2.748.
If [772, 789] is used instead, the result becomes 2.957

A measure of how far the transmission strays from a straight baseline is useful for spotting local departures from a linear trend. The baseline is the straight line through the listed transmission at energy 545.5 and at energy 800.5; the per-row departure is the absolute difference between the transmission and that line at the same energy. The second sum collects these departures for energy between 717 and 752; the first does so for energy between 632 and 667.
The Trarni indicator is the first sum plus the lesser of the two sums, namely 5.5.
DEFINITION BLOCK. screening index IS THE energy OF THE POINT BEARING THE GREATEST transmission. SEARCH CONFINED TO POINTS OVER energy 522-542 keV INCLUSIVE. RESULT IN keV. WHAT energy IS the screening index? 523.0 keV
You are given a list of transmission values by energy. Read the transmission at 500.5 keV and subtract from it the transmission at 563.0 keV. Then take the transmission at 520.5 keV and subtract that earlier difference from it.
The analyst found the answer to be 2.7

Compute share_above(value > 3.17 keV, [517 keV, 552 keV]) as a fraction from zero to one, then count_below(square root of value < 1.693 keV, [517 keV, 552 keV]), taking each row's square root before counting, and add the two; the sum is 13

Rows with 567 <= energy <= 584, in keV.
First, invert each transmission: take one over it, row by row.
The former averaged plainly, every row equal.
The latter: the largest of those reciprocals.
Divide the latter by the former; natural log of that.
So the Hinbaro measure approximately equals 0.057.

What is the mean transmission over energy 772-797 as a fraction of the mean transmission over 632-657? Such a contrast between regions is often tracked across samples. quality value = 1.08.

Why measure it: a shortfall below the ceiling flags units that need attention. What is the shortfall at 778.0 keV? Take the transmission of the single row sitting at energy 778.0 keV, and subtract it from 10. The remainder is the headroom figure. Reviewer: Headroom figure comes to 6.9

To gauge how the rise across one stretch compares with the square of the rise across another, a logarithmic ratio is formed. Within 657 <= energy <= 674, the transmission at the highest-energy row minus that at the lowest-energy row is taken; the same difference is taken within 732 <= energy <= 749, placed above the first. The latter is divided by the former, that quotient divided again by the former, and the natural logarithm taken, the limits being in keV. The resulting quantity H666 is 3.6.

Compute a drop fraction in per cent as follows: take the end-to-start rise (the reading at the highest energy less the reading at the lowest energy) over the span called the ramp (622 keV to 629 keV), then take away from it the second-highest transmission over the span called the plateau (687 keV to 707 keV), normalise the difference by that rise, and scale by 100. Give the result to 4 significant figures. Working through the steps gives -1332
